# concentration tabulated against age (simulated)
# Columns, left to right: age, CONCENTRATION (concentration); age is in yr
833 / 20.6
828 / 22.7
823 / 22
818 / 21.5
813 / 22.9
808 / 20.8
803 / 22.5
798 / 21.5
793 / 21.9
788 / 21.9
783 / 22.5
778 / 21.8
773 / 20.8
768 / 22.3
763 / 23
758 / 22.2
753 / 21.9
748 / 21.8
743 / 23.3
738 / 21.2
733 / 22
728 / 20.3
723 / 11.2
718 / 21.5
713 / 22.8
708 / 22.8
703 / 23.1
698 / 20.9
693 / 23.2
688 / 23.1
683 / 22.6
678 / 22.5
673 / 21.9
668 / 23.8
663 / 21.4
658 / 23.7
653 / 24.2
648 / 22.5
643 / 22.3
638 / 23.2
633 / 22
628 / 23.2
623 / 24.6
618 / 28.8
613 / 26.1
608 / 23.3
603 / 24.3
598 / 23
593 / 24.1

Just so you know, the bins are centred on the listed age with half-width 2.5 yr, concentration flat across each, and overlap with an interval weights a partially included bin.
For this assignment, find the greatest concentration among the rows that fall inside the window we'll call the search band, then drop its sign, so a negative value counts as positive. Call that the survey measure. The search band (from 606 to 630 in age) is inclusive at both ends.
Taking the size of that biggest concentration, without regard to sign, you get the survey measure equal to 28.8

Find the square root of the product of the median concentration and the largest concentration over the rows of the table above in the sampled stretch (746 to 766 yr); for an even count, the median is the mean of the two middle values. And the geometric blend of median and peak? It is 22.5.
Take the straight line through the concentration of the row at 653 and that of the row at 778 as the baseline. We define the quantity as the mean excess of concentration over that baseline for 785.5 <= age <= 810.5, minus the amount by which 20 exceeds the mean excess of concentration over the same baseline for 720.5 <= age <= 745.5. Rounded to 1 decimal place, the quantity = -22.8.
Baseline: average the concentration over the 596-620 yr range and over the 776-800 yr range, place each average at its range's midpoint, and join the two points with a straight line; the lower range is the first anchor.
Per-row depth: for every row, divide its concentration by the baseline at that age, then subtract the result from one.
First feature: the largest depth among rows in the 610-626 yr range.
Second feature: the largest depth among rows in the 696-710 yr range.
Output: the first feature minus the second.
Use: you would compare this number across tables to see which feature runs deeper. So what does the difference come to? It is -0.10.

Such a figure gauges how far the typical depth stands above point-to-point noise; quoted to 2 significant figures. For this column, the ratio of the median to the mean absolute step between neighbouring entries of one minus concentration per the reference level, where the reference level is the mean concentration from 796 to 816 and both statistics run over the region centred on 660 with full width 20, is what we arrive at -1.1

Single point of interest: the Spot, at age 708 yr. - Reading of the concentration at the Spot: 22.8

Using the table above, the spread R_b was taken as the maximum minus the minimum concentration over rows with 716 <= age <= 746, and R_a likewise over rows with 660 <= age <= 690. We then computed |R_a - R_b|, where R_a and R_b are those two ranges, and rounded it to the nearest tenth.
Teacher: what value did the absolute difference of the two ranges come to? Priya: 9.7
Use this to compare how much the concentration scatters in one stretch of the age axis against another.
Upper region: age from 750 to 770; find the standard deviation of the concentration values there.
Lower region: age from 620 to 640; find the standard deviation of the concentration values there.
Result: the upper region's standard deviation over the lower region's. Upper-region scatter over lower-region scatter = 0.44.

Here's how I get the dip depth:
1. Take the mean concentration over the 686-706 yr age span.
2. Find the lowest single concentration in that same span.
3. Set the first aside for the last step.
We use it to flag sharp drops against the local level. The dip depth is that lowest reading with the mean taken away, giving -1.7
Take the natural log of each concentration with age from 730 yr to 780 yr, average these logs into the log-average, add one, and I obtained 4.09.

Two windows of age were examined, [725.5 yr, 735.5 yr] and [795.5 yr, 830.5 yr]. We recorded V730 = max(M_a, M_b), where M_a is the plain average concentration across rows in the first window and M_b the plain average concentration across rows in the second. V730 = 22.0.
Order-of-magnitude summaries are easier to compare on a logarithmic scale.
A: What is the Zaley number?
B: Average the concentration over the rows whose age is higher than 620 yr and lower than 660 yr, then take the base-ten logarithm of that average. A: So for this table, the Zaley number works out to 1.37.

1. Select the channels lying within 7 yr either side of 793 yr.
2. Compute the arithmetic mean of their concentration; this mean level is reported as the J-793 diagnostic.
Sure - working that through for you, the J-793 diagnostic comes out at 21.77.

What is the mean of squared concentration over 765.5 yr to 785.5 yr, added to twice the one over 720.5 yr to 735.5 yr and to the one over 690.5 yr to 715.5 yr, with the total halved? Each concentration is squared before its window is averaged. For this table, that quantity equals 834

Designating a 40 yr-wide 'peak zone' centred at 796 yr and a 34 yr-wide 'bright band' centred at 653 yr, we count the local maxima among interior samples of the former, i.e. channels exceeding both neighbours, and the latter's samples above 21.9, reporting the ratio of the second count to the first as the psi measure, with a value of 3.00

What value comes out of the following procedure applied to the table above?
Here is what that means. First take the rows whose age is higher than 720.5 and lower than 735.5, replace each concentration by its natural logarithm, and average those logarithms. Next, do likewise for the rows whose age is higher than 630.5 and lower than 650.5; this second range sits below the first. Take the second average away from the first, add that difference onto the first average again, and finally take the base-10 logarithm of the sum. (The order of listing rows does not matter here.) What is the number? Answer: 0.409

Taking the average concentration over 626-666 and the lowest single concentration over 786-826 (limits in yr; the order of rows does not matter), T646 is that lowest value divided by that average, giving 0.91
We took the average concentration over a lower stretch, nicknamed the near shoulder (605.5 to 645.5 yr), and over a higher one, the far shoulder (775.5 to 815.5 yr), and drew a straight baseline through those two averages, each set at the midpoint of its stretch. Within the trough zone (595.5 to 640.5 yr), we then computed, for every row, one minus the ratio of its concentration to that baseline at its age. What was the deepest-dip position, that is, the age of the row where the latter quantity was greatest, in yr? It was 633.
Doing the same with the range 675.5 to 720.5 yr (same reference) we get 698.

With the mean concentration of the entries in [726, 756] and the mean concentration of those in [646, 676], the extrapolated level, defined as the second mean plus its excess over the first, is 24.1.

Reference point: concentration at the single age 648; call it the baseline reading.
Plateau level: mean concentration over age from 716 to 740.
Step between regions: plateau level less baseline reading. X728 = -3.3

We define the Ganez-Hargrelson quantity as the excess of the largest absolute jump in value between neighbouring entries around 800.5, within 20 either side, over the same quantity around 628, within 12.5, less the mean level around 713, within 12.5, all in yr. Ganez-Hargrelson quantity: -22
